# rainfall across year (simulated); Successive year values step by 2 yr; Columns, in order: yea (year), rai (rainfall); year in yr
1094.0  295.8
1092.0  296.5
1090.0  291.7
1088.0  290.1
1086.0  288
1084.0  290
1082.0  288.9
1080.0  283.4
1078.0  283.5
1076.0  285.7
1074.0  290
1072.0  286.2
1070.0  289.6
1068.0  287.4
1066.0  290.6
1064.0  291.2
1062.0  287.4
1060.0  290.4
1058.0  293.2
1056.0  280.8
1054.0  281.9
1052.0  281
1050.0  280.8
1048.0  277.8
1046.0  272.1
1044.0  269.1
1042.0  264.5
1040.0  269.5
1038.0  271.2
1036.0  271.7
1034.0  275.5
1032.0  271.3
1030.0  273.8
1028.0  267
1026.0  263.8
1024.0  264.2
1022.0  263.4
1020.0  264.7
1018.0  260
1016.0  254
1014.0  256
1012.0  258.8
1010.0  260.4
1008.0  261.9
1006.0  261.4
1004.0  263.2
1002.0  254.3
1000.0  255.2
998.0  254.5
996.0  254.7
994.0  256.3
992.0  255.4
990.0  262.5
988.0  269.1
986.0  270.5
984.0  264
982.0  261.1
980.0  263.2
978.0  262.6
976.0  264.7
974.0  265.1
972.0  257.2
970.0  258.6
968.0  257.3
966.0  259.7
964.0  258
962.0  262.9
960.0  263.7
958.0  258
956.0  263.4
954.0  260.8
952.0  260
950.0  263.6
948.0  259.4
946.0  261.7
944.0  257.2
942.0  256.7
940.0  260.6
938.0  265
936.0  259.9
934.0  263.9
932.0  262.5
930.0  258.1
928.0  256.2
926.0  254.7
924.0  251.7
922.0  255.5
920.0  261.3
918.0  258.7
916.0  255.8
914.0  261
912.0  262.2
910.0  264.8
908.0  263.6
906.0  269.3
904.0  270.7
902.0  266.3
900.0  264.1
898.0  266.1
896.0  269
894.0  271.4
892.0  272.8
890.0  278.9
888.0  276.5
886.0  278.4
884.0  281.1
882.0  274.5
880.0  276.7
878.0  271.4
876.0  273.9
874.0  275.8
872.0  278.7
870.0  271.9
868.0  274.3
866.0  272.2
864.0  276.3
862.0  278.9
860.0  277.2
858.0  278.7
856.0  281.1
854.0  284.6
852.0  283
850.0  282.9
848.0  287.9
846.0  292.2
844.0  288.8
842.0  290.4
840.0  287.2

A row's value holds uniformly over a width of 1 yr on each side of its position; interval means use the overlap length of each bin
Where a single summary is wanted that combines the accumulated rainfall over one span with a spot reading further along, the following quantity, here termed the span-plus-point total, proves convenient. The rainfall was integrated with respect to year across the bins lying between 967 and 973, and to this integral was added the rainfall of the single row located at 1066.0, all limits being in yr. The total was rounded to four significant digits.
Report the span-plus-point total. 1837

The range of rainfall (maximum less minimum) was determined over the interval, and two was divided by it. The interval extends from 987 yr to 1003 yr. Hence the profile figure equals 0.14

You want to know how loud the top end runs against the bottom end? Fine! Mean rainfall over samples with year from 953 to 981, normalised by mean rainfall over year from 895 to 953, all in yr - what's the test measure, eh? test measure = 1.00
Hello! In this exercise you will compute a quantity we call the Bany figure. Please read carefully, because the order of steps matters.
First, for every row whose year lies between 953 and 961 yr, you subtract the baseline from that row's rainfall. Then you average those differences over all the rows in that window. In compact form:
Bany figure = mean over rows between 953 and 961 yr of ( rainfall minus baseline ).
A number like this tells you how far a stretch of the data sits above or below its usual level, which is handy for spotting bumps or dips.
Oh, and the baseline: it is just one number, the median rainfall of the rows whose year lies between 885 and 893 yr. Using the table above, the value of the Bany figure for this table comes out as -16.0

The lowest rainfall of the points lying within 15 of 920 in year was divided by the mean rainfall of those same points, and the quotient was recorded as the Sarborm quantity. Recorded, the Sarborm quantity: 0.968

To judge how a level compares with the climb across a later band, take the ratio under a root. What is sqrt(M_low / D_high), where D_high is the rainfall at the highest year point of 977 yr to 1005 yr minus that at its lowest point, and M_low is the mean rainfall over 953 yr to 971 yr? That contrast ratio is 21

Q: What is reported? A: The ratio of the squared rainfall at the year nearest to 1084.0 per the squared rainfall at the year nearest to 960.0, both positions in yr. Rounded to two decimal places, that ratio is 1.21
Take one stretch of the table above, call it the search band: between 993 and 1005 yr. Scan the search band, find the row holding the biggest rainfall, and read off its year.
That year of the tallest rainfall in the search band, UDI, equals 1004.0 yr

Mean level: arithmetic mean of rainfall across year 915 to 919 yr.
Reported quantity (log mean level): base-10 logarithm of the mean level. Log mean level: 2.41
